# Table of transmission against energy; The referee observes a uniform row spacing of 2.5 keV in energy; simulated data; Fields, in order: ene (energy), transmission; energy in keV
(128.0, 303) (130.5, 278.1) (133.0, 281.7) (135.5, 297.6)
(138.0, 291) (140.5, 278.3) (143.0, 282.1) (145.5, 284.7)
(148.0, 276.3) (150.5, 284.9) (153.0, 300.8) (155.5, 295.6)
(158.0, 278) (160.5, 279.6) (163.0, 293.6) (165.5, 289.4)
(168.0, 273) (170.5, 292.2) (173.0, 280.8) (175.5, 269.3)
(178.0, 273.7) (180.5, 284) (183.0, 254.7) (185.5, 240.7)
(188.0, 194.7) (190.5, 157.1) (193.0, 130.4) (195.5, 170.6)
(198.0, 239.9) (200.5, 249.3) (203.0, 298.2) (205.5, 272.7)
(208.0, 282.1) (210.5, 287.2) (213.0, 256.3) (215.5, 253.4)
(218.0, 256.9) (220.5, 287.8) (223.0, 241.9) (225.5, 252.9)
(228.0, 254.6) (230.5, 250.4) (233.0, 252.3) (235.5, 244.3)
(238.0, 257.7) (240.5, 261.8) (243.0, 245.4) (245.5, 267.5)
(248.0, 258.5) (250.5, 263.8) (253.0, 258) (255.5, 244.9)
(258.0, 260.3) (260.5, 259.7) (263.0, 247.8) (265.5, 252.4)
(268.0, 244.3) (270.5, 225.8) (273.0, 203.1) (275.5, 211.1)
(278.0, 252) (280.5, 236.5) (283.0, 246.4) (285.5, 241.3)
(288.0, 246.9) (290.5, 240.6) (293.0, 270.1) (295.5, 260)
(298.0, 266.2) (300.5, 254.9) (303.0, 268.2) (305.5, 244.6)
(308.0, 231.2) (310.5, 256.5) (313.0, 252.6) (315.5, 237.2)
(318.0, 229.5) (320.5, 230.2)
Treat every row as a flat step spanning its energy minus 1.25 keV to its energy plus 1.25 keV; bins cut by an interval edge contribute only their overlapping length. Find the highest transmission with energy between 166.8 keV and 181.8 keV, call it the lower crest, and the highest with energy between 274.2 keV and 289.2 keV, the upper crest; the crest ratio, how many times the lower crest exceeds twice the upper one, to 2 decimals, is 0.58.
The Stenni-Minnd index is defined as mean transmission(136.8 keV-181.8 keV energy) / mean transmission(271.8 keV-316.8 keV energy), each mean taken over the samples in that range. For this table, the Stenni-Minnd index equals 1.16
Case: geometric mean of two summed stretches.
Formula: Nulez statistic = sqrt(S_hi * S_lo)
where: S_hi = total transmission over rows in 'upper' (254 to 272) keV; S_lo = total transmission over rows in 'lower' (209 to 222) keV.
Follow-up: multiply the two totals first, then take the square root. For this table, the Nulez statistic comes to 1526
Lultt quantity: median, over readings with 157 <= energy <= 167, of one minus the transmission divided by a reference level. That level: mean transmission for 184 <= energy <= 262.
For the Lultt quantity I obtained -0.15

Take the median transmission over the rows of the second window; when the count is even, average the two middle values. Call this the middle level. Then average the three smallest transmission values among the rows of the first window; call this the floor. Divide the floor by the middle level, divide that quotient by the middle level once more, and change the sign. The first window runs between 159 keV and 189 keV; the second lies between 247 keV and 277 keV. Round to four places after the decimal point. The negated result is -0.0037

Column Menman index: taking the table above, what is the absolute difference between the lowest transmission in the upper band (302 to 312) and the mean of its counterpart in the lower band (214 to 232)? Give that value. 25.6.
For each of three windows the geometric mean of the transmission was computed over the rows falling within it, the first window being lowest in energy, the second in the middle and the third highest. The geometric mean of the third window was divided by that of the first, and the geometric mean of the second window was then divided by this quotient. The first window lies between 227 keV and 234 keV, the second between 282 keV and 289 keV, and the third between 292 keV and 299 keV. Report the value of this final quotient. 233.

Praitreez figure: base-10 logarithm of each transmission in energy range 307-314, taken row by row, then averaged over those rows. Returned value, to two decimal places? 2.39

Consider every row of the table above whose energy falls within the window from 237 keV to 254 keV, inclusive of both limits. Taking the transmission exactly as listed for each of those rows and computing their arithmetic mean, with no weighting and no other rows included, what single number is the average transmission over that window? 259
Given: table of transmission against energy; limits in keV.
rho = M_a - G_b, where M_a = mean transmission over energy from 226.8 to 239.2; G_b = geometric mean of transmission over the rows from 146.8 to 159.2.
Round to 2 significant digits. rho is -35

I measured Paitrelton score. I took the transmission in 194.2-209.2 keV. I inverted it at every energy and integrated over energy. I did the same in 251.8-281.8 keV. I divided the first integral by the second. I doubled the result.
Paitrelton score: 1.0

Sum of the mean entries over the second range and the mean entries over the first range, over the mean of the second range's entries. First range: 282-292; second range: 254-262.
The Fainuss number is 1.96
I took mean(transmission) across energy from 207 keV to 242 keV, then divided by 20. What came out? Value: 13.0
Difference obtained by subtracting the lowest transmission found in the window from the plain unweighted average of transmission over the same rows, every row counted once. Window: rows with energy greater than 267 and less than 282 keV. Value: 26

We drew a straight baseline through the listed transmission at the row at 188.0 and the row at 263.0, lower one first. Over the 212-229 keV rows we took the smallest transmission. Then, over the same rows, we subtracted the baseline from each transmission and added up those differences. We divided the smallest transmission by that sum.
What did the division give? 0.9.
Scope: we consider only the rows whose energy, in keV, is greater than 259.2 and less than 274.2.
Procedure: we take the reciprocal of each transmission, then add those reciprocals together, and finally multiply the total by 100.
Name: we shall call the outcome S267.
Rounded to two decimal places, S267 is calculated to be 2.53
